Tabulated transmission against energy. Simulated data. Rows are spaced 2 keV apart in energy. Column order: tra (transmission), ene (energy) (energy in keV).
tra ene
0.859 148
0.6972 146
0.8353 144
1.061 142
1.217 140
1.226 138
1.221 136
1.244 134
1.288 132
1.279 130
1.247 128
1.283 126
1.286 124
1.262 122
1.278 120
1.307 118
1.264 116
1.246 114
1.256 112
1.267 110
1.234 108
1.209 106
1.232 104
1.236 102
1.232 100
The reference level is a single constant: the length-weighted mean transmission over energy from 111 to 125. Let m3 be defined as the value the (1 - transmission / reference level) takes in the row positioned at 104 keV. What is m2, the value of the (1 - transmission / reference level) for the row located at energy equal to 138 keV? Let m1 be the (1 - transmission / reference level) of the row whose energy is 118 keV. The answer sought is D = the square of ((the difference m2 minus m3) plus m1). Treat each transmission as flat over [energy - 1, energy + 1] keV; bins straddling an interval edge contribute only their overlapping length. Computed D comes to 0.001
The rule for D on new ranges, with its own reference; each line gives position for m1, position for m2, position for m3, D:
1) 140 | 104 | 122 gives 0.004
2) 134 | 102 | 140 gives 0.000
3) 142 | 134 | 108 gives 0.025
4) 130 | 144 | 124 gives 0.121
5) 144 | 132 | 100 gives 0.089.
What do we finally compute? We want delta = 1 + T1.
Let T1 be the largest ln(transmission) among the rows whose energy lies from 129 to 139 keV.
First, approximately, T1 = 0.25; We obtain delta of 1.25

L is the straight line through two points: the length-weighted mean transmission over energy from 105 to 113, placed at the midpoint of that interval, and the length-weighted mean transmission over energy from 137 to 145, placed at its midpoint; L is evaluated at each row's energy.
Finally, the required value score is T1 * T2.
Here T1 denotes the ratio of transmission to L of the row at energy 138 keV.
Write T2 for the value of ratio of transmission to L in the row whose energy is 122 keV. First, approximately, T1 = 1.12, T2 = 1.07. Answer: 1.19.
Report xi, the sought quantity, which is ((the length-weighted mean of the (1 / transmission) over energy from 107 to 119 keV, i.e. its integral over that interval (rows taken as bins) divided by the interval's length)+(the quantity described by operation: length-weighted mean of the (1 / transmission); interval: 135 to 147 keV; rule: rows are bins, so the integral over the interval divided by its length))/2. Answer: 0.899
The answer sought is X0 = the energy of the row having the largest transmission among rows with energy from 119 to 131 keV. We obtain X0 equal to 124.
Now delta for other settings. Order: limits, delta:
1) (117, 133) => 1.27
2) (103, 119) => 1.27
